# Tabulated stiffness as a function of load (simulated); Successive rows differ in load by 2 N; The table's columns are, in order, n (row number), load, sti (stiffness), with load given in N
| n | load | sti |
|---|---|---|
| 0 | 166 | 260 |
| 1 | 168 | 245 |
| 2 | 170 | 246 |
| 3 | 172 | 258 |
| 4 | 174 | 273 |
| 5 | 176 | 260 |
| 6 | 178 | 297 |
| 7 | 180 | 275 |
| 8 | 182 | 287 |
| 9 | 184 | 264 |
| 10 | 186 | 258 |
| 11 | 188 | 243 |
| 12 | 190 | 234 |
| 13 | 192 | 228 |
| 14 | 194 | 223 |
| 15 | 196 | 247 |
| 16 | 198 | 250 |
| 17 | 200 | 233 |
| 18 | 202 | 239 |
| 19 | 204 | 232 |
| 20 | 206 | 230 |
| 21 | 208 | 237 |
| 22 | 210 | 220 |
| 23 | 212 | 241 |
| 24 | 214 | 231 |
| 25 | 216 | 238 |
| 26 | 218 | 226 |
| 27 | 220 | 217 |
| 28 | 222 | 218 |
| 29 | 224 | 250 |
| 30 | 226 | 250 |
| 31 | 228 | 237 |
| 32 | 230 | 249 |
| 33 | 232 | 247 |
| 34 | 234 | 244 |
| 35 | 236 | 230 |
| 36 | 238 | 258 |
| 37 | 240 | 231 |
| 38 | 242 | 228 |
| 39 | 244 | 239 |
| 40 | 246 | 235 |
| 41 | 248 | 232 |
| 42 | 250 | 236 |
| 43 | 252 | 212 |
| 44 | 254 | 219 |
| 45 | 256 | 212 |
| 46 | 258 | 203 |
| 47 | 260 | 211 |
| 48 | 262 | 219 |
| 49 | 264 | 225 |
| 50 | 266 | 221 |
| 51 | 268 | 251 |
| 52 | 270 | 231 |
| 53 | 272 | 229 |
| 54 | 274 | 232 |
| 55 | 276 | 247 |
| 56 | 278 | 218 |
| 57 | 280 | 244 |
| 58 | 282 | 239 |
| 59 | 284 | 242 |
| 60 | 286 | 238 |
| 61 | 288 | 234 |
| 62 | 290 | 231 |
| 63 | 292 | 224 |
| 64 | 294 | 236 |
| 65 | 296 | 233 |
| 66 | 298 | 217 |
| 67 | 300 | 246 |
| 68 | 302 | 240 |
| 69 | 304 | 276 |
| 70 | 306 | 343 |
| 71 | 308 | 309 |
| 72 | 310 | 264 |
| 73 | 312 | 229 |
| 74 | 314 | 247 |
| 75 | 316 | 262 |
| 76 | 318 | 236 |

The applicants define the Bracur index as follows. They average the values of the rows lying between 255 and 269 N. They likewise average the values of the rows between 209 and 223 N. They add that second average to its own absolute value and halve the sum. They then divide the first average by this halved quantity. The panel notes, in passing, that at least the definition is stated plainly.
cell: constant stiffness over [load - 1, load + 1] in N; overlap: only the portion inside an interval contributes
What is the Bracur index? 0.97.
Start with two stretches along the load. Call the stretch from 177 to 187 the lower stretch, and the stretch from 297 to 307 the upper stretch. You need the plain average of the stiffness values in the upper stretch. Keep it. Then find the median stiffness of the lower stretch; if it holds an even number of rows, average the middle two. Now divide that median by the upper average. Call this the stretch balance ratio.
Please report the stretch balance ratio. 1.04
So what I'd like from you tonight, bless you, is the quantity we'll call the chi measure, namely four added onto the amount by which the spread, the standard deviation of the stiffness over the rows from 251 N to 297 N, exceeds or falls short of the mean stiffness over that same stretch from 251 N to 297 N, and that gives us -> -212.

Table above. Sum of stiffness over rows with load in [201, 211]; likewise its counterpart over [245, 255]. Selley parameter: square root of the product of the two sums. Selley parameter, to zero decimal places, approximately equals 1146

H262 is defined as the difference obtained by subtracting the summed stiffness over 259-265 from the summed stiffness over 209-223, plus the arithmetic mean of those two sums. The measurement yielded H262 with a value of 2059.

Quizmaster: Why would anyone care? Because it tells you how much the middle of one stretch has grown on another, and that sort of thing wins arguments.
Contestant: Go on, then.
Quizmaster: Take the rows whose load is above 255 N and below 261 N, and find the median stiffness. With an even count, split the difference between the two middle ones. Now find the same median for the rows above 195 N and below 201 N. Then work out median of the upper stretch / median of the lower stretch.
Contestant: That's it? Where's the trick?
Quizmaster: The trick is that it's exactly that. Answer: 0.85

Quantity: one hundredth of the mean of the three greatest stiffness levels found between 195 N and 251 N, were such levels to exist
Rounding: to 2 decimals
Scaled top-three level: 2.53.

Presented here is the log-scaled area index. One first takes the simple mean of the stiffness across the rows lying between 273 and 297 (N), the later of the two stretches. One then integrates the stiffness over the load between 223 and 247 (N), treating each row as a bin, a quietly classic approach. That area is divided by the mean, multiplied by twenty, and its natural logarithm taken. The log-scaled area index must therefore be 6.202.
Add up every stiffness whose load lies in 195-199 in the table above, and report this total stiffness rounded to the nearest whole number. 497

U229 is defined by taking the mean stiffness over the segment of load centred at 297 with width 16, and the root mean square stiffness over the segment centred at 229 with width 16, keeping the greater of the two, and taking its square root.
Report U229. 15.5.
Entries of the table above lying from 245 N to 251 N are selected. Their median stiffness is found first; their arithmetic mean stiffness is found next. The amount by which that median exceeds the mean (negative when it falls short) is 0.7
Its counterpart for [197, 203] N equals -1.7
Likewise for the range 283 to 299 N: 1.6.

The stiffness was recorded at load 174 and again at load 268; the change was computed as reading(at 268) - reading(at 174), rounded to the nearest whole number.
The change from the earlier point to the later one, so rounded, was -22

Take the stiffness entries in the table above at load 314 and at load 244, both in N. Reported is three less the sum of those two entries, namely -483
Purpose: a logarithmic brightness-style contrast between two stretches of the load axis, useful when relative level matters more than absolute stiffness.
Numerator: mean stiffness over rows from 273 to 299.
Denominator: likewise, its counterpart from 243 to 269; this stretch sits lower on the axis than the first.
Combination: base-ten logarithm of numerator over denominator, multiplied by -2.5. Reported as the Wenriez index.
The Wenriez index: -0.04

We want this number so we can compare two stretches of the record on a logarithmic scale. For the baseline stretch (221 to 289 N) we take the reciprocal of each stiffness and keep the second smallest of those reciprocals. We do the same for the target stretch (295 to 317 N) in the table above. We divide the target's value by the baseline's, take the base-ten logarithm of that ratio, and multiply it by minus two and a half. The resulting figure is 0.2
